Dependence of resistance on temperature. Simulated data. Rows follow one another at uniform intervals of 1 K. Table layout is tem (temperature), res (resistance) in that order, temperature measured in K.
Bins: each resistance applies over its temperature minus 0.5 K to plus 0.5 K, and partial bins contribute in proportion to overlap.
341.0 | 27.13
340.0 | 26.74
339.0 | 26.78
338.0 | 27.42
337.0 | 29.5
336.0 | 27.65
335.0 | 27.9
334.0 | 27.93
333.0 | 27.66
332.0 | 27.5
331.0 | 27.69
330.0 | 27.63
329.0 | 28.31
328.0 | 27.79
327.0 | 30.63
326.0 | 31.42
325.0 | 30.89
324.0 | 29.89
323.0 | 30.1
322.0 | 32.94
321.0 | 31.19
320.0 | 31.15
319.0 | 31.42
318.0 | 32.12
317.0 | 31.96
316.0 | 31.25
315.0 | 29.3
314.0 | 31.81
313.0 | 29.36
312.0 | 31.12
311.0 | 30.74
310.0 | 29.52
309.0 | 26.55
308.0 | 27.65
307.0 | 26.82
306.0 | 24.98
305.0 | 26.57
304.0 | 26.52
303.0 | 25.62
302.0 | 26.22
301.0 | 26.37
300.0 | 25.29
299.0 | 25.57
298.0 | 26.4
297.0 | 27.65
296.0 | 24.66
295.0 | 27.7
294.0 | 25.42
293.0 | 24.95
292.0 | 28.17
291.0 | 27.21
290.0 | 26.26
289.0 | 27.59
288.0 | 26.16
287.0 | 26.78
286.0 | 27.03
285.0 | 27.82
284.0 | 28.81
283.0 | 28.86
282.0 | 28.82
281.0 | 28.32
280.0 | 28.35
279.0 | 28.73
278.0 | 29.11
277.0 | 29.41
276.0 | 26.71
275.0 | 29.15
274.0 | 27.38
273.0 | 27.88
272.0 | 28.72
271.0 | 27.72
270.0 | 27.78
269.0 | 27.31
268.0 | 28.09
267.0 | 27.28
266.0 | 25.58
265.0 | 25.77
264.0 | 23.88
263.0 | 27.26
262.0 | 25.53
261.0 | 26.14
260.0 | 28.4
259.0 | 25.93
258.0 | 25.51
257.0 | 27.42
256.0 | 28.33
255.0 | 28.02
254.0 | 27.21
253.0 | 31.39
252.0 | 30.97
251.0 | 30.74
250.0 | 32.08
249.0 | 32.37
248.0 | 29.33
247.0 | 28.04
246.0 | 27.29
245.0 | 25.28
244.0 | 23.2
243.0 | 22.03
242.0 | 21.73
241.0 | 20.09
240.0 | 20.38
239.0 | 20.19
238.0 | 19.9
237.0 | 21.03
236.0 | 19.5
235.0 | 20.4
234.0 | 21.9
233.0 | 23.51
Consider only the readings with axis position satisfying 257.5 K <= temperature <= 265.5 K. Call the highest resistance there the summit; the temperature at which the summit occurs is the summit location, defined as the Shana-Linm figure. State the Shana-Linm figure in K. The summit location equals 260.0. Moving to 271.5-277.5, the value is 277.0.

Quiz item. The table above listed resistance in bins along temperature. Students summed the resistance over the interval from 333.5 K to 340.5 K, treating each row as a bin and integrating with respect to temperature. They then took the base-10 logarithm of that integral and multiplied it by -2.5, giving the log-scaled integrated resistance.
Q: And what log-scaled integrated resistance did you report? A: -5.7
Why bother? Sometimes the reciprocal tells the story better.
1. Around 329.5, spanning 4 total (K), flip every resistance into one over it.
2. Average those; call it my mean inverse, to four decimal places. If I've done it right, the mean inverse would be 0.0359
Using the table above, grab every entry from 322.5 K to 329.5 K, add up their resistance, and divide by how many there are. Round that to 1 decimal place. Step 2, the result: 29.9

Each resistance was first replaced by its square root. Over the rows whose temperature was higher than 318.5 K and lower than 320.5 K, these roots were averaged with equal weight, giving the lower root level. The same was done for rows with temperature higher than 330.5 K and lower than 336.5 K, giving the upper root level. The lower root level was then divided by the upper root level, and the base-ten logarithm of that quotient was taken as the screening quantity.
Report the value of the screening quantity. 0.026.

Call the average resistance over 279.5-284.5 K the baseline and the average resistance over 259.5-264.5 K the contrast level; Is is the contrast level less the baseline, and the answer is -2.4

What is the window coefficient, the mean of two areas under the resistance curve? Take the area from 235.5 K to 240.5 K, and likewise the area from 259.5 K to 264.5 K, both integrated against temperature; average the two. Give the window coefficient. 116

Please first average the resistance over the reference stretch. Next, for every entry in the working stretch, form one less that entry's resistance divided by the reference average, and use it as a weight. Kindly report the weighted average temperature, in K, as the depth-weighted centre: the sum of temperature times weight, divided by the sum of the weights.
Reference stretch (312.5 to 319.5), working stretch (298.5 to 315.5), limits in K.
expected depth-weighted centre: 304.4 K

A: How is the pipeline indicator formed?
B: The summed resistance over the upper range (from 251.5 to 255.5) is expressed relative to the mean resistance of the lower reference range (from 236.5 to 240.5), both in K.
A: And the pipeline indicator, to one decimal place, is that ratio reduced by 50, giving -44.2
